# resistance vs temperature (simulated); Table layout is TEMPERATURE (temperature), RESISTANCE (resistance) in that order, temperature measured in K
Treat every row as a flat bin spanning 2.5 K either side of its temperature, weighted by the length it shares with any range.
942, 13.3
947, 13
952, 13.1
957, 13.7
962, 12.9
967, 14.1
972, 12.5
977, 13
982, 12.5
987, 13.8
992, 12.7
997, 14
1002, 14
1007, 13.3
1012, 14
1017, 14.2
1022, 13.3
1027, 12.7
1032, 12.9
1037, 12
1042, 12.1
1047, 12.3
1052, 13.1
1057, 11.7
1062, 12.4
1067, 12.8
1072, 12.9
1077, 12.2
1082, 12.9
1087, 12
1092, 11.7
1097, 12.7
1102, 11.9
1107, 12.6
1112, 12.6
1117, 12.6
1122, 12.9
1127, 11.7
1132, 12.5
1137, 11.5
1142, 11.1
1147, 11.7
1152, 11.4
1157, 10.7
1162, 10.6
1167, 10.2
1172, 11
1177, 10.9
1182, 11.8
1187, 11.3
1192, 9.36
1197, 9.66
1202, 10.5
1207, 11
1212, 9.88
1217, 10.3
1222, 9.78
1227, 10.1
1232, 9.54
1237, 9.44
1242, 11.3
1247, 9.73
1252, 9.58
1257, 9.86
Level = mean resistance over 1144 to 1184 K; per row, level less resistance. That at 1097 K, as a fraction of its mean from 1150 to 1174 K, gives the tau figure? -6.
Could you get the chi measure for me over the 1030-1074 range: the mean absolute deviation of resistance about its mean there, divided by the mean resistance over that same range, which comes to 0.033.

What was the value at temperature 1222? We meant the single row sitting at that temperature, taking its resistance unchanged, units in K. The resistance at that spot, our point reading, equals 9.78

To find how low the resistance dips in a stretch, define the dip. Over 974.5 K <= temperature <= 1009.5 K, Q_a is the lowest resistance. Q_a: 12.5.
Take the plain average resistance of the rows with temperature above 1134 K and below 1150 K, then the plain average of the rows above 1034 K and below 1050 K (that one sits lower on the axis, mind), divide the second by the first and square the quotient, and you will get 1.13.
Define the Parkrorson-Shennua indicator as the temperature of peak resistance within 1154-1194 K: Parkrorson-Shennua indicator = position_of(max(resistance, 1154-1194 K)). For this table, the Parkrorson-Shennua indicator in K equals 1182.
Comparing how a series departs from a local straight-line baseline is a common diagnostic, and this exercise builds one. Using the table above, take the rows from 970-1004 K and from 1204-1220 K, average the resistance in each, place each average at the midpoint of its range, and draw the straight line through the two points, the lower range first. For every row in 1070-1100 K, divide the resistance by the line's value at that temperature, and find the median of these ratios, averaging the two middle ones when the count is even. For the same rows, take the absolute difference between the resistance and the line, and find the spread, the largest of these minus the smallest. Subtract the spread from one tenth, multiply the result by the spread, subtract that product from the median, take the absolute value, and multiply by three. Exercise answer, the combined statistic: 5.0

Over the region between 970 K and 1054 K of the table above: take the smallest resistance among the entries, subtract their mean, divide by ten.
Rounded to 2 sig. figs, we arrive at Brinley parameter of -0.11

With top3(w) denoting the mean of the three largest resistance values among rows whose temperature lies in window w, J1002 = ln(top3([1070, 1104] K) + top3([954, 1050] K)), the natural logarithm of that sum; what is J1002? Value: 3.29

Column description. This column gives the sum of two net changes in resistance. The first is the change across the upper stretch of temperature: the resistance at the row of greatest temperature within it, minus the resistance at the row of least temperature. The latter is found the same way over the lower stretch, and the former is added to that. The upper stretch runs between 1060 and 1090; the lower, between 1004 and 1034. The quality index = -0.80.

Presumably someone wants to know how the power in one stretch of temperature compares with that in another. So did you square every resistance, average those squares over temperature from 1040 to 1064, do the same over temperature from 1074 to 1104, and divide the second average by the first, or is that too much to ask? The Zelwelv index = 0.99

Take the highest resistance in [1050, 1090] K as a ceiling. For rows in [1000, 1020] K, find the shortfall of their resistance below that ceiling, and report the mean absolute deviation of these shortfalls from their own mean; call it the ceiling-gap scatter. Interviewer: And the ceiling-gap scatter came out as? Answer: 0.29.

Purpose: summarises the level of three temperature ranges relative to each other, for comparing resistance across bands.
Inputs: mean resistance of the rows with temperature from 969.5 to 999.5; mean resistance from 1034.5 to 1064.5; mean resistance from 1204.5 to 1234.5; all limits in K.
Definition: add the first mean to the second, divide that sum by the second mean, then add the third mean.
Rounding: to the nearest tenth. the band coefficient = 12.2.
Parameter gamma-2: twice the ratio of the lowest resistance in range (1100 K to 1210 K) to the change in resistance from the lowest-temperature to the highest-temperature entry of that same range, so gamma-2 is -21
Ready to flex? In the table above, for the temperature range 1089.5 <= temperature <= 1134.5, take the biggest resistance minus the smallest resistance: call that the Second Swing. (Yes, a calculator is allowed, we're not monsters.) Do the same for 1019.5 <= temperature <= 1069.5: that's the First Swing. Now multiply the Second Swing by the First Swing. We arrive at 1.9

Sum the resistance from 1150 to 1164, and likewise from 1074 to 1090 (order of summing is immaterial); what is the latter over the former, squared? 1.29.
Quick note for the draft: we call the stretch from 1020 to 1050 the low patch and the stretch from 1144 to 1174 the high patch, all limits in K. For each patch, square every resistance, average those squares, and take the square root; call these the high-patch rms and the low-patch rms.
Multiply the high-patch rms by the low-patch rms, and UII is 137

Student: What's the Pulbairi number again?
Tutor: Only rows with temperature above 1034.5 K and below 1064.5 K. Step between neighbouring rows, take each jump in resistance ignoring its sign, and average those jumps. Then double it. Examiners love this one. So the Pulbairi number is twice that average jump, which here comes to 1.28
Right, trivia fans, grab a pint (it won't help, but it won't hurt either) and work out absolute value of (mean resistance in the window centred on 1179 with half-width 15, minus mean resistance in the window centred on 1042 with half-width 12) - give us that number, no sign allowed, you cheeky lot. 1.7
